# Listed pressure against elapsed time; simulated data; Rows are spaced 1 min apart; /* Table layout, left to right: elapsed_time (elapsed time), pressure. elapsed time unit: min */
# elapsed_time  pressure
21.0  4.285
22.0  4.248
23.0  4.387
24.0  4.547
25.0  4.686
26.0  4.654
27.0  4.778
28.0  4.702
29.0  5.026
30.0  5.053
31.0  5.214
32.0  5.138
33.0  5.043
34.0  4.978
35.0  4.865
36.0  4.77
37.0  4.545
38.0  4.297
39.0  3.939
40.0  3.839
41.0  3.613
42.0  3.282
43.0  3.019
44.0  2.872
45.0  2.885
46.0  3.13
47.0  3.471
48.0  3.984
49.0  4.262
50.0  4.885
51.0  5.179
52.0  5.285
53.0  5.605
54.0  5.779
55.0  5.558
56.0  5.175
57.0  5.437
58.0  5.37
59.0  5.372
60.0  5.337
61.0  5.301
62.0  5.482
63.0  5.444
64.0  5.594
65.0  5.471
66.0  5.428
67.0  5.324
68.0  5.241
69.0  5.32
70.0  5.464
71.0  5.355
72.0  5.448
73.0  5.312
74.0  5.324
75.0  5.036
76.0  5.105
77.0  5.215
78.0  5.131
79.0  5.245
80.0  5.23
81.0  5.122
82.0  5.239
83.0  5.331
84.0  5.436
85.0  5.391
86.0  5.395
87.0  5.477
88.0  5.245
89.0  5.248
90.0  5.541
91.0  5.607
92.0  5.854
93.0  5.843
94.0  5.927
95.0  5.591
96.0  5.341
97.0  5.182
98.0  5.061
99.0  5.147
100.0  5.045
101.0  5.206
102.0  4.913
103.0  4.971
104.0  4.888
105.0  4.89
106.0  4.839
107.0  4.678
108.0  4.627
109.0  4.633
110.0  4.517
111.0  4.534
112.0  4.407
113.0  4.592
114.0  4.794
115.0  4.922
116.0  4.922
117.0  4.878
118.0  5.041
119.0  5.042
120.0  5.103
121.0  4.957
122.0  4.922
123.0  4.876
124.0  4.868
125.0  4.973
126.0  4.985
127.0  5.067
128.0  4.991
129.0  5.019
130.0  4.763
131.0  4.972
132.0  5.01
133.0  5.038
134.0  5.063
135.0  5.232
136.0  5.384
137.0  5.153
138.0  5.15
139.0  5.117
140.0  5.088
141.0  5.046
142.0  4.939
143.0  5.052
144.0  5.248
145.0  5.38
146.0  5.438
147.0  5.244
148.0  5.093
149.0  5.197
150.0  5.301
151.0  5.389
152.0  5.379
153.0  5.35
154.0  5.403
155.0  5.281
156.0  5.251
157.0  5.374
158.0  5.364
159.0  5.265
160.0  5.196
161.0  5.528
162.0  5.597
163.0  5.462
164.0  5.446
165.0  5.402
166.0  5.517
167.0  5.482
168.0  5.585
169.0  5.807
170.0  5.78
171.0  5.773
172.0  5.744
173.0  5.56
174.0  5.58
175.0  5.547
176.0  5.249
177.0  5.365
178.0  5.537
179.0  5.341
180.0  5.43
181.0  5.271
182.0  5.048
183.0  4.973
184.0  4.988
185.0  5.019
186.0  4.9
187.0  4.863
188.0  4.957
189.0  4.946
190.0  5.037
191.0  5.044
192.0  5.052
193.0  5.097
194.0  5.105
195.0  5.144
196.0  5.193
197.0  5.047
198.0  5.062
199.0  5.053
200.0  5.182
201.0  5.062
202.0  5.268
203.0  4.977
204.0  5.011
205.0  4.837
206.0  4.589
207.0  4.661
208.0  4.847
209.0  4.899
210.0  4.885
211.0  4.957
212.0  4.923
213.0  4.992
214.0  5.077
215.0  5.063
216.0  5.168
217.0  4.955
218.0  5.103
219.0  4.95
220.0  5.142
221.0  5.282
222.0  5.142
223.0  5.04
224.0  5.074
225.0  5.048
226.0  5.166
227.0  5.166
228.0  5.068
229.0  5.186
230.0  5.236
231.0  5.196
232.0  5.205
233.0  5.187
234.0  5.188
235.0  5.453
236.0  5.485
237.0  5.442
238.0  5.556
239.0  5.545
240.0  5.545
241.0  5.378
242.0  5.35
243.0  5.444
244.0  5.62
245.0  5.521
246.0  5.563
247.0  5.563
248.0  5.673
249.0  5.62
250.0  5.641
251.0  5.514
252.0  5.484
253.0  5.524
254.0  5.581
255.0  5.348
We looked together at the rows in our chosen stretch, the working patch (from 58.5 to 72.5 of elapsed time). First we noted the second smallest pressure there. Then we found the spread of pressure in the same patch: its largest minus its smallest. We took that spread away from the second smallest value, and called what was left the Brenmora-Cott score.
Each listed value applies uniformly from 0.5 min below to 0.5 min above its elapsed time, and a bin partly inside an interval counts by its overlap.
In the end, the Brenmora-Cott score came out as 4.9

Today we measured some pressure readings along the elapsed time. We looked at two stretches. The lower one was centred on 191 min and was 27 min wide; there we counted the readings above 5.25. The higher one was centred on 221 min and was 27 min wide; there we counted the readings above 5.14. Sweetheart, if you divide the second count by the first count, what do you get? 2.4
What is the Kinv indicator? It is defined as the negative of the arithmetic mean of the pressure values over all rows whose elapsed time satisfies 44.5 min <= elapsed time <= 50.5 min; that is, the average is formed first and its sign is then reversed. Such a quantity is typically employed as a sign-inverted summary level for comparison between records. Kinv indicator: -3.77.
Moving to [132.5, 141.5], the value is -5.14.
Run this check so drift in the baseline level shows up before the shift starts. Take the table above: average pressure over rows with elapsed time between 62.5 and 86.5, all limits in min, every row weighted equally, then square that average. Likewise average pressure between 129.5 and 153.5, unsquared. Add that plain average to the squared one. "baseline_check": 33.4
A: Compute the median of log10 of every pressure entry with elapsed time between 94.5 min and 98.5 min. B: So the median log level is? 0.721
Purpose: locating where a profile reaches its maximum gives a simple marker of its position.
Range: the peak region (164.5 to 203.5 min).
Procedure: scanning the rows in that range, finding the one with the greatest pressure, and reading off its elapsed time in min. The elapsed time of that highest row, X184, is 169.0 min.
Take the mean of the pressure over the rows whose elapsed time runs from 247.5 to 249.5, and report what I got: 5.6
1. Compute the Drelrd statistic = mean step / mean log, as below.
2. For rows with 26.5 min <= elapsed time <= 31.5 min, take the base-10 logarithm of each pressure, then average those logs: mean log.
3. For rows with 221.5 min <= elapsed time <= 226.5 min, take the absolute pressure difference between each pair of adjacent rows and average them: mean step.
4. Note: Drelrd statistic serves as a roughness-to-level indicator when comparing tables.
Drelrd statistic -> 0.10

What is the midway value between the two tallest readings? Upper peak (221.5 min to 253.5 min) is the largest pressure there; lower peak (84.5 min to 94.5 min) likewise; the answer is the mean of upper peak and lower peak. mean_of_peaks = 5.80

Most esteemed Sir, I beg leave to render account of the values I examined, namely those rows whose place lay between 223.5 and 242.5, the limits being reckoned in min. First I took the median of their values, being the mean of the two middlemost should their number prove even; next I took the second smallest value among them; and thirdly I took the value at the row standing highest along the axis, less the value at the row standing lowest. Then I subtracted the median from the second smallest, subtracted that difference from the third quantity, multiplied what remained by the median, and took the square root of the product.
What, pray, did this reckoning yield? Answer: 1.5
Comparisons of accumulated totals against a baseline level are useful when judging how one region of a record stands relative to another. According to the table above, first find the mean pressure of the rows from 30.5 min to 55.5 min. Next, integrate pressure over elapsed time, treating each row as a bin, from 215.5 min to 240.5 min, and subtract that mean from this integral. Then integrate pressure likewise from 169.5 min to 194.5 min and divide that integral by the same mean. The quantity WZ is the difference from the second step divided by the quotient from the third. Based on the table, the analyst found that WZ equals 4.21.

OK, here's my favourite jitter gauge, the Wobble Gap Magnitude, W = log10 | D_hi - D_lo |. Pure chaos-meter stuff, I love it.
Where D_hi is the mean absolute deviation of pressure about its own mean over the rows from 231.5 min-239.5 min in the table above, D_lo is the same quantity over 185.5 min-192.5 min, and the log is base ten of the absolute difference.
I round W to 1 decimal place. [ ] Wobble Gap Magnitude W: -1.1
